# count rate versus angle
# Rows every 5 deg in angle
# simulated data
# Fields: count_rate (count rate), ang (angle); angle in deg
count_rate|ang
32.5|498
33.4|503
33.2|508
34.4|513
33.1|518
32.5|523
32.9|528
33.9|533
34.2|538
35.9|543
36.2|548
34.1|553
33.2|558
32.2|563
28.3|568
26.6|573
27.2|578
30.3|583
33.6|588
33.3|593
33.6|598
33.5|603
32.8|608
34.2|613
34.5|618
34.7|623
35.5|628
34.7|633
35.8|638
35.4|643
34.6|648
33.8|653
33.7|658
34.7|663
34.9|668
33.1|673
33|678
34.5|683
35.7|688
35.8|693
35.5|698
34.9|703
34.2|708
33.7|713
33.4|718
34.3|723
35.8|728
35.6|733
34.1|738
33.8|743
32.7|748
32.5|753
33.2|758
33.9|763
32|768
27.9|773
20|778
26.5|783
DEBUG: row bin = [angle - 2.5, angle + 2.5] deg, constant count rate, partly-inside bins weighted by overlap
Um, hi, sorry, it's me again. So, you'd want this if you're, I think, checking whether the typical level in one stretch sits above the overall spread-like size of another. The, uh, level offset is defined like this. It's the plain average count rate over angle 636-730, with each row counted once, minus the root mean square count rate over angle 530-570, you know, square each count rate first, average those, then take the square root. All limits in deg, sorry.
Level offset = 1.0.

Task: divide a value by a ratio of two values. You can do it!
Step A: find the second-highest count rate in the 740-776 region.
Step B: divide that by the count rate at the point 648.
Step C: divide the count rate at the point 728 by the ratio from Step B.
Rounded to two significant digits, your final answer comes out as 37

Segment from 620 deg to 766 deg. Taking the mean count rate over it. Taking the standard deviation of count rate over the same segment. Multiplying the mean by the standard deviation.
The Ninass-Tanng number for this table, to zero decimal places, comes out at 34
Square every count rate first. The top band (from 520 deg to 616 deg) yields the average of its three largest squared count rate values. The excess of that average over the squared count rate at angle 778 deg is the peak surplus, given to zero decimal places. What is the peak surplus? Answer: 856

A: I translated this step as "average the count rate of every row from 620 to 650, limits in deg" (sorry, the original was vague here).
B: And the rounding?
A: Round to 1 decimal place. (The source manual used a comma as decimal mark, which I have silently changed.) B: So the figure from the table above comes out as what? 35.1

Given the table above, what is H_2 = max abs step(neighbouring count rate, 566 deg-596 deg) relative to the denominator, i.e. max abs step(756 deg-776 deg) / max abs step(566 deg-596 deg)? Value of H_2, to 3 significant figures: 1.24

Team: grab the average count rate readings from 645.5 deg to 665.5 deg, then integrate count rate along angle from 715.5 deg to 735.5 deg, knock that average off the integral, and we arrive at 661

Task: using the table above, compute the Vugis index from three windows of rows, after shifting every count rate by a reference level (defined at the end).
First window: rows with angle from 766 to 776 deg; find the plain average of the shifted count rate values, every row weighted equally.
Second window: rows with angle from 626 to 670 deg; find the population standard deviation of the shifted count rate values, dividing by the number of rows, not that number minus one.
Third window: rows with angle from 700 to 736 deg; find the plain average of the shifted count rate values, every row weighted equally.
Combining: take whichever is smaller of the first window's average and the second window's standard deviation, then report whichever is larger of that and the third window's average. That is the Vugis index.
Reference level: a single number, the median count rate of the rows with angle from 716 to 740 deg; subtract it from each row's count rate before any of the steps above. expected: 0.26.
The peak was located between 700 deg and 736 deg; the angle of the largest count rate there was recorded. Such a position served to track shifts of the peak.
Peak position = 728 deg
